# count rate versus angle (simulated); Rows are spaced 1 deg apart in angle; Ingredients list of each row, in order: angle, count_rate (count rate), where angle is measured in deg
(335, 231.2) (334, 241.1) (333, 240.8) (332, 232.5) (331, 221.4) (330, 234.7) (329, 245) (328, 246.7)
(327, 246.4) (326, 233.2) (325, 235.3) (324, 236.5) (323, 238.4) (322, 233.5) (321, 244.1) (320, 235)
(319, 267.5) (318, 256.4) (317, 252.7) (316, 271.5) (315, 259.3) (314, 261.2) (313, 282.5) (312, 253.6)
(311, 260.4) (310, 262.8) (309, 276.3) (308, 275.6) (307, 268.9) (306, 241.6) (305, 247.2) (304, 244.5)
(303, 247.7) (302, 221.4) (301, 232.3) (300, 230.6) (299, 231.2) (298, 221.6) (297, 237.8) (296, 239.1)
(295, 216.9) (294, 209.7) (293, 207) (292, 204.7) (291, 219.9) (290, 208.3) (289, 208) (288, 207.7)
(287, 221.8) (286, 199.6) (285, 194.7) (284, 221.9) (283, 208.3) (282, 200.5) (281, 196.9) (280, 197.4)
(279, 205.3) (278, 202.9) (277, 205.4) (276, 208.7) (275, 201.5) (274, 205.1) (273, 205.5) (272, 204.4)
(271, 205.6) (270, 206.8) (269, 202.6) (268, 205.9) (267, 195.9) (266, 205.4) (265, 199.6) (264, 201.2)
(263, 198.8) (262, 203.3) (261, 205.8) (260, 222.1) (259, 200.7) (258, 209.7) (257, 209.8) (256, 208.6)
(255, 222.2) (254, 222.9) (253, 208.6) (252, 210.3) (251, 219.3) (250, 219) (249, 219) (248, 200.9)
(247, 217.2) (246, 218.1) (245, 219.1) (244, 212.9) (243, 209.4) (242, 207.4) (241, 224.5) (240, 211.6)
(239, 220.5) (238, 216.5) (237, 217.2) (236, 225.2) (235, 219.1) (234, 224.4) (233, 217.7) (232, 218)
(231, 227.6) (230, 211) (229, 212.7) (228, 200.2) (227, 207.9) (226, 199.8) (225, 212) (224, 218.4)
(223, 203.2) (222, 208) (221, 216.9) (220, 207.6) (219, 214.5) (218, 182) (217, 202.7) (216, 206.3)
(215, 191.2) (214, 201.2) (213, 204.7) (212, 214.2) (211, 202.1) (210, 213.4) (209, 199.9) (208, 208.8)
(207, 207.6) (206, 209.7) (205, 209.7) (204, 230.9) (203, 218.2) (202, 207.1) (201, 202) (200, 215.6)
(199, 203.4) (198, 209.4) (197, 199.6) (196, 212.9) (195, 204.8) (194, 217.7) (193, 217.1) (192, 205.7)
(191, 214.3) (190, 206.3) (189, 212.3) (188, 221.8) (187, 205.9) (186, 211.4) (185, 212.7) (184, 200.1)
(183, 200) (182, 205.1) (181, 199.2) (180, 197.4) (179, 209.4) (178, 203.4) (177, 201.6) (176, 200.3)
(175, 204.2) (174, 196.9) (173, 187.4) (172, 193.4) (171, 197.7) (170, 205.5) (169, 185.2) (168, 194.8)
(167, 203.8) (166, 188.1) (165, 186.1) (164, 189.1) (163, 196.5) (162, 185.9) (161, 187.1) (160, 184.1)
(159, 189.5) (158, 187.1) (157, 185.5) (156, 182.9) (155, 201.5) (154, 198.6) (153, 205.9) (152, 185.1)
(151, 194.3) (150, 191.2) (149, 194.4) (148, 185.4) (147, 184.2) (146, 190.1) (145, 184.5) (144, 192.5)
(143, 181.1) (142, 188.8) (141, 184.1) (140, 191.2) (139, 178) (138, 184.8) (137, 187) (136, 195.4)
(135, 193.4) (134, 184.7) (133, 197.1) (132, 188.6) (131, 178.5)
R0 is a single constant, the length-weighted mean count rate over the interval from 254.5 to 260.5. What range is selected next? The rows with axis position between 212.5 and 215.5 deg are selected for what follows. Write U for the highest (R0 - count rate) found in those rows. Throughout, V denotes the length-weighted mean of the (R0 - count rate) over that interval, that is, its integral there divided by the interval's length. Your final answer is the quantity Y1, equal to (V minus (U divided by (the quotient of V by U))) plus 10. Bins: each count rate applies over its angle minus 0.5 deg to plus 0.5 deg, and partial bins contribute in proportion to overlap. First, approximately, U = 21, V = 13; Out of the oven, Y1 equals -10.3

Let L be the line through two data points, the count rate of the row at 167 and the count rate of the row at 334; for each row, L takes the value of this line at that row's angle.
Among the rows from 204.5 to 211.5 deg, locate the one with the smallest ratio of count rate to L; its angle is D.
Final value 209 deg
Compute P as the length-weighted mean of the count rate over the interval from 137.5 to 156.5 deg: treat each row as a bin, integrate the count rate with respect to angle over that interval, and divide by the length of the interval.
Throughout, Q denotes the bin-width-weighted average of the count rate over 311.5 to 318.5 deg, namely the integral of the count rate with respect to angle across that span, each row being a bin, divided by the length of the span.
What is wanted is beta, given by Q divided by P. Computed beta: 1.39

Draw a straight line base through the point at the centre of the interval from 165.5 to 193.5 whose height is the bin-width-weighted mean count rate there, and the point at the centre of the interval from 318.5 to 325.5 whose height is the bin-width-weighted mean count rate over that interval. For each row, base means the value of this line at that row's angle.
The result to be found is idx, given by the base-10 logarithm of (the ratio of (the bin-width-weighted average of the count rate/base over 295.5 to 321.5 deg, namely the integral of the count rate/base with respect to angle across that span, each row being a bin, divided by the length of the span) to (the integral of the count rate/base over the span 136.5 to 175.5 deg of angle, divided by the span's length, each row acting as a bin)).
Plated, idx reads 0.036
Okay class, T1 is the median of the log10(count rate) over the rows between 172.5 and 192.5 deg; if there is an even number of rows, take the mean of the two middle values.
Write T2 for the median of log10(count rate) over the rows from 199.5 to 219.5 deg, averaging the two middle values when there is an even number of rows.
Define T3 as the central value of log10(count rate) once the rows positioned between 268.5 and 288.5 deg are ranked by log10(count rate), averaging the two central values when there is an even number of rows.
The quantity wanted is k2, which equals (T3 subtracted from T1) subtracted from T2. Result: 2.32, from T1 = 2.31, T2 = 2.32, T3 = 2.31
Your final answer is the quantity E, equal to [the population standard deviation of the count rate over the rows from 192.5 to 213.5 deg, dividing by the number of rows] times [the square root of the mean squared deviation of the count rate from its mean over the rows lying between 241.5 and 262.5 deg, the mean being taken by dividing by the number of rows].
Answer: 51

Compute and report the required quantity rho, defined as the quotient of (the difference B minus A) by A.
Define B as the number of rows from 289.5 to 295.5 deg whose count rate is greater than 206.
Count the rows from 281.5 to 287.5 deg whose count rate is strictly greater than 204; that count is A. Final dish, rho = 0.7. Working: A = 3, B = 5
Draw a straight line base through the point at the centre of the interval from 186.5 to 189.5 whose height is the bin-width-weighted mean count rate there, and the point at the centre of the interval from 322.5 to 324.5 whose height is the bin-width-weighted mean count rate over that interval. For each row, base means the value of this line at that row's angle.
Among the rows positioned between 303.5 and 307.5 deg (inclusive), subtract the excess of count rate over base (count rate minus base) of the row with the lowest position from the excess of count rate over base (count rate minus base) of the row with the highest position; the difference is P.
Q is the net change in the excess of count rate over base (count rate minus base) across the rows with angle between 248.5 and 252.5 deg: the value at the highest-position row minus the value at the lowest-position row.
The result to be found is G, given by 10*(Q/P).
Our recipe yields -4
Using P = 24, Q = -9.2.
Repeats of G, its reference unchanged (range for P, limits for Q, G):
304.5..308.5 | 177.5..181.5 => -2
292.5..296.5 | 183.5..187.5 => 2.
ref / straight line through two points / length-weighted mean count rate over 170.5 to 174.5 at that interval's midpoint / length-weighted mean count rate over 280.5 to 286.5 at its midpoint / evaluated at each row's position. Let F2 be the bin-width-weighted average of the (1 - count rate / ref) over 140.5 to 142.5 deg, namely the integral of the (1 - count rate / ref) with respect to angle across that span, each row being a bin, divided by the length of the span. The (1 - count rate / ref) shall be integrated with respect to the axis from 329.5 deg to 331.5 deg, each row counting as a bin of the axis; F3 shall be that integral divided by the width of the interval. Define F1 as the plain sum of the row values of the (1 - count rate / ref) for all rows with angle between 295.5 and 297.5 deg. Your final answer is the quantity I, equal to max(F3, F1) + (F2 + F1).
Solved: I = -0.4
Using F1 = -0.33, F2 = 0.02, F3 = -0.10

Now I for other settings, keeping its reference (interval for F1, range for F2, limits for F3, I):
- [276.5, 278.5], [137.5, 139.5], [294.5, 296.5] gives 0.0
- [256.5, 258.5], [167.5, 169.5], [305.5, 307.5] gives -0.1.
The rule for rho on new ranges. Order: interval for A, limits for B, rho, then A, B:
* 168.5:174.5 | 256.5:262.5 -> 2.0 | 1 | 3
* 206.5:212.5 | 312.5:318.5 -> 0.5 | 4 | 6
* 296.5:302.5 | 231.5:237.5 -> 0.0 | 6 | 6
